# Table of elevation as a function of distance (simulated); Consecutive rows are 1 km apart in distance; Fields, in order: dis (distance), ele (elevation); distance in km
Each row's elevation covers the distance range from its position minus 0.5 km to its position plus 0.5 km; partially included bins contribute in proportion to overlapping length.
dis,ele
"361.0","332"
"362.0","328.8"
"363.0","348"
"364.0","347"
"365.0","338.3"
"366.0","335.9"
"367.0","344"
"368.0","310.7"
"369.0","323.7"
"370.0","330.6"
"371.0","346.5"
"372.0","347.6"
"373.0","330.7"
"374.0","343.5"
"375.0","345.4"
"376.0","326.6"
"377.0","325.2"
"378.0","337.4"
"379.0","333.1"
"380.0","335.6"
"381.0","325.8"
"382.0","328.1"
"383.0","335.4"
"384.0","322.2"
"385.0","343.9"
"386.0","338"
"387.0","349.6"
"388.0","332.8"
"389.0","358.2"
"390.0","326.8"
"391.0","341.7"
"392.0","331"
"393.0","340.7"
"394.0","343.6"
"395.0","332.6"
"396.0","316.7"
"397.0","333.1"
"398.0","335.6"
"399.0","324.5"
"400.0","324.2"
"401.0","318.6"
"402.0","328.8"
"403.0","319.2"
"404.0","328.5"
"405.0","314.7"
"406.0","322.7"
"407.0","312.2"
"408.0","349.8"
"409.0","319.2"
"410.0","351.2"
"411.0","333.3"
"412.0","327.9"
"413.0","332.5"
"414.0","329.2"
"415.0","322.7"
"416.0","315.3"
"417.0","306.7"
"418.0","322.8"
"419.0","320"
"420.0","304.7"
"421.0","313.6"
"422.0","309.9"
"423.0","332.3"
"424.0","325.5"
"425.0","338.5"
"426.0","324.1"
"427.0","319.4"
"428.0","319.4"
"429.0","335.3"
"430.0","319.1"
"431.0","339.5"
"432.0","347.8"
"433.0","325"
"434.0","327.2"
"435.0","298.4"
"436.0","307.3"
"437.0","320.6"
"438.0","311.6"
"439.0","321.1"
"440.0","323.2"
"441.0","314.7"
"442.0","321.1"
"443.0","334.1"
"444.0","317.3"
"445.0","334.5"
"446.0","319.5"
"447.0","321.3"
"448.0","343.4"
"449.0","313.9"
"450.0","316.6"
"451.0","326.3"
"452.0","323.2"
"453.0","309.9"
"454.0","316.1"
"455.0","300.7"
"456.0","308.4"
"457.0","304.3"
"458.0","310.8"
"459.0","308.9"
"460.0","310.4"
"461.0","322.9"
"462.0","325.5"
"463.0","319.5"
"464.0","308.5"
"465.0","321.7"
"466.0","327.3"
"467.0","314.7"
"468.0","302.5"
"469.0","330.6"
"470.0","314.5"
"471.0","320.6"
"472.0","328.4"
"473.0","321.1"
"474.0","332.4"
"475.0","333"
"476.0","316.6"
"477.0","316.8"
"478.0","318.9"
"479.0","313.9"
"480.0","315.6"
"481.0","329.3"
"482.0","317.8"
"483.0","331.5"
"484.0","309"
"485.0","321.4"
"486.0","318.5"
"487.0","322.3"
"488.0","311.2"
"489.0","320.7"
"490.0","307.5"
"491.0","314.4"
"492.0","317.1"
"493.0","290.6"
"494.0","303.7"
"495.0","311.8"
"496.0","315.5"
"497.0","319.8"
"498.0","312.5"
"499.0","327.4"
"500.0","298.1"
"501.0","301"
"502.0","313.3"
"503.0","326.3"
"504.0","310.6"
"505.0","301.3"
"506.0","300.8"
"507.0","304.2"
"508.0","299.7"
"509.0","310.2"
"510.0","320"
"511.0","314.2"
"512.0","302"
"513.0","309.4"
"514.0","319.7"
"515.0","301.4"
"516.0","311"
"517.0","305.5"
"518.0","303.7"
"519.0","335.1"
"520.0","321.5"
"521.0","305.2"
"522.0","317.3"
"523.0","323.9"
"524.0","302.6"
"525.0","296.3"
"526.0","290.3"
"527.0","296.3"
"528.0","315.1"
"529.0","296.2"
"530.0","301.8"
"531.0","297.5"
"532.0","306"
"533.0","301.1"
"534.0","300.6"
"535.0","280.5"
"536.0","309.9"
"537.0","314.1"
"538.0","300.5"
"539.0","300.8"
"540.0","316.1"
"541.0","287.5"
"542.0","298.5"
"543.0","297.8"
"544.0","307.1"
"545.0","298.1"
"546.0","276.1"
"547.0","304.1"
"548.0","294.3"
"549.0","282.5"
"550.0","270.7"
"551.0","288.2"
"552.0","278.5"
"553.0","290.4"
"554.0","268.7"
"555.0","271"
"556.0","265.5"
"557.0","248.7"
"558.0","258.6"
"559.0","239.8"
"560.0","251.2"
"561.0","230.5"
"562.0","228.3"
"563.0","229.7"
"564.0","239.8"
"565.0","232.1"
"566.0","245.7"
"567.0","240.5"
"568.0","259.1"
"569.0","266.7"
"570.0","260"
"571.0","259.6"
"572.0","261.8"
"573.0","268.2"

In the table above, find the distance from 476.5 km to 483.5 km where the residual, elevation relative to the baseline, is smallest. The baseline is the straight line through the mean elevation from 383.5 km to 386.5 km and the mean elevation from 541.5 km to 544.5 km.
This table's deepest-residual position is 479.0 km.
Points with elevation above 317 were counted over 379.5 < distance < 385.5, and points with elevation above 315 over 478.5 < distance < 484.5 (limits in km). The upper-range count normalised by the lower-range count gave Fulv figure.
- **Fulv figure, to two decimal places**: 0.67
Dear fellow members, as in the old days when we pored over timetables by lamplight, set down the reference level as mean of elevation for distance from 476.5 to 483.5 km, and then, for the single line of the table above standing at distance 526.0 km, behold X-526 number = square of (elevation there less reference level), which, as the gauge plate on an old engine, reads 915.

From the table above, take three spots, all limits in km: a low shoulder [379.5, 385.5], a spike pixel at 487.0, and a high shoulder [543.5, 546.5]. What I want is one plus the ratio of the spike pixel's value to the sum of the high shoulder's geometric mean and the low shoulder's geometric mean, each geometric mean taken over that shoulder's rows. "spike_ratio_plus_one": 1.52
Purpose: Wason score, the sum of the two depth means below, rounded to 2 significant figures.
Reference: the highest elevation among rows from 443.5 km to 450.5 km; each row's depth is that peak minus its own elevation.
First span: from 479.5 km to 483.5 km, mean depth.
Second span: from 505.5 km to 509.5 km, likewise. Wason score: 60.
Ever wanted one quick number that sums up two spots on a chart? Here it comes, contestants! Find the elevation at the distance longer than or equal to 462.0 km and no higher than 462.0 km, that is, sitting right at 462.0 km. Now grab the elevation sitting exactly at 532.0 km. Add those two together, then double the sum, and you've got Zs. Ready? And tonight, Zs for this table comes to 1263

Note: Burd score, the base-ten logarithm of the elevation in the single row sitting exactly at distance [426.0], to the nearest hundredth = 2.51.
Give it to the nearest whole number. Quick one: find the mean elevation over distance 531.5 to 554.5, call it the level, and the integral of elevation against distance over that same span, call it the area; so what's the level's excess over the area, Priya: -6478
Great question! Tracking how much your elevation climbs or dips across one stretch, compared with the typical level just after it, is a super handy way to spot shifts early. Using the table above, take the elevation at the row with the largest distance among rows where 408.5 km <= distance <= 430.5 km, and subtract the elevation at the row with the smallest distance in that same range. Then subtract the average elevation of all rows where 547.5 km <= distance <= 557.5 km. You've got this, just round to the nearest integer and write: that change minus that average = -276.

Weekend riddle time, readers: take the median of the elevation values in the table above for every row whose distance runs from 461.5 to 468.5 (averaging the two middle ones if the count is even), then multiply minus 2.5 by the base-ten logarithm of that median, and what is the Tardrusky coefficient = -6.26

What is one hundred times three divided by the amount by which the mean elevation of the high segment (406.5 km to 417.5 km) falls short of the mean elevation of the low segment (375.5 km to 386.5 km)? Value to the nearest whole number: 64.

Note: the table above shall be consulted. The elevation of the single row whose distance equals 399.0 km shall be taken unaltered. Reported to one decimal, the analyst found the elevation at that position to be 324.5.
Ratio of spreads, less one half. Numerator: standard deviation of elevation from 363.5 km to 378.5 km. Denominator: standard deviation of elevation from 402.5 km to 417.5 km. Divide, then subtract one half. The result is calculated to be 0.4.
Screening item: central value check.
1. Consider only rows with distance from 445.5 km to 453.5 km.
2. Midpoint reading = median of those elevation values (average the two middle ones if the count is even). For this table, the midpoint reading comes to 320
